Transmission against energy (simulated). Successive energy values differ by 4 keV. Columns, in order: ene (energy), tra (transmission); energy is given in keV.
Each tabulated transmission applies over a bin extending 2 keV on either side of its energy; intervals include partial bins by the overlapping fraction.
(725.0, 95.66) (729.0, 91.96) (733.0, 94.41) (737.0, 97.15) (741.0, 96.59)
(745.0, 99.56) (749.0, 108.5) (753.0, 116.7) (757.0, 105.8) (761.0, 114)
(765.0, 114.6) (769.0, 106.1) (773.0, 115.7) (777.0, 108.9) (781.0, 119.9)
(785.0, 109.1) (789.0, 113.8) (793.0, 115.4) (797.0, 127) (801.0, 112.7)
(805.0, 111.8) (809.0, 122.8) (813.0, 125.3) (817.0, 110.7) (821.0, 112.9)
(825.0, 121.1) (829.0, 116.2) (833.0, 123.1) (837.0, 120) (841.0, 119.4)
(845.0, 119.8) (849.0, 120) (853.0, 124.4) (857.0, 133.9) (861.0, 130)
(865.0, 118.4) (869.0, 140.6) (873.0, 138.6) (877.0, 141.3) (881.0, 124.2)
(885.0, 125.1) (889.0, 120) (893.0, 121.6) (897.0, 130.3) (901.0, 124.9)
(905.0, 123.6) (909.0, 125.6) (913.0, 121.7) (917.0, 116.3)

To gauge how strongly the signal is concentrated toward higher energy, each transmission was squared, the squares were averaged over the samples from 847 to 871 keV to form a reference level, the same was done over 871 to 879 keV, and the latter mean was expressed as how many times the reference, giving 1.19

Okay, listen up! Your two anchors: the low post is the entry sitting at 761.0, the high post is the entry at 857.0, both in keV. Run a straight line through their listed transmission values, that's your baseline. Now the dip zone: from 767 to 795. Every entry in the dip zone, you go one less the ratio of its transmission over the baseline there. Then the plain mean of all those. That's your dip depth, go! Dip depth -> 0.046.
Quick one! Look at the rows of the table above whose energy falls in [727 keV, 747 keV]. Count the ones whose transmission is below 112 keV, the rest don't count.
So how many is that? 5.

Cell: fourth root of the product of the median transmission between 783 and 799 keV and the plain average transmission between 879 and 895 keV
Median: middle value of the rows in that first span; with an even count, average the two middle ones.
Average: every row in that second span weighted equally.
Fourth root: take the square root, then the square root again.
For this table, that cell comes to 10.9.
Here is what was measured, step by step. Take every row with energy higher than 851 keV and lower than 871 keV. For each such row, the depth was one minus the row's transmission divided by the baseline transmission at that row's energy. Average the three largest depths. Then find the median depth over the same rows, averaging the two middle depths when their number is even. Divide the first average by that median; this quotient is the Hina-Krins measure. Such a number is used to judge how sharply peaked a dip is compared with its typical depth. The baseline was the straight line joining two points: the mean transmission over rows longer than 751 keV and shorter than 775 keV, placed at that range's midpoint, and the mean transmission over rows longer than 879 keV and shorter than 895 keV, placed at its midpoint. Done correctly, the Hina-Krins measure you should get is 0.4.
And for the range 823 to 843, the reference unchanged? 0.1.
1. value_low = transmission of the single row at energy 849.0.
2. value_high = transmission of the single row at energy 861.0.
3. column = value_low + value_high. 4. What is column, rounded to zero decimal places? 250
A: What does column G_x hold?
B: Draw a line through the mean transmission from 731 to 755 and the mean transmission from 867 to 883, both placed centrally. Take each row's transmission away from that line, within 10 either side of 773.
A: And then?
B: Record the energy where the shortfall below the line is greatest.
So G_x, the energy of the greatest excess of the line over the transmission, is 769.0 keV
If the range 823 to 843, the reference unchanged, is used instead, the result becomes 829.0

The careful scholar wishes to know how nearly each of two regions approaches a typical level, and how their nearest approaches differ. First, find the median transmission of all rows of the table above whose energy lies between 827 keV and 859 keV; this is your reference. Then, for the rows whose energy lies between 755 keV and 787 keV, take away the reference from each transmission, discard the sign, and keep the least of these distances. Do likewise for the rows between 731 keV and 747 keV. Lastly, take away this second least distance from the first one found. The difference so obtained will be -20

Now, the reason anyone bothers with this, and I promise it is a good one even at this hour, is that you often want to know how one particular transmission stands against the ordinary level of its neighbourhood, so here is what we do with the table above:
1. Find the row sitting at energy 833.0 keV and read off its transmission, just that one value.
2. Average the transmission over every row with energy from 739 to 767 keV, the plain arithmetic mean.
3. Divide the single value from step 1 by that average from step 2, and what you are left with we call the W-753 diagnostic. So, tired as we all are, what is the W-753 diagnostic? 1.14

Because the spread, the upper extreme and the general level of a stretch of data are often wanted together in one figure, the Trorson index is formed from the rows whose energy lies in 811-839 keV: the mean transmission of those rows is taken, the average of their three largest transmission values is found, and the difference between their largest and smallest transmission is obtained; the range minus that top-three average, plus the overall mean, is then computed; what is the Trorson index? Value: 10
